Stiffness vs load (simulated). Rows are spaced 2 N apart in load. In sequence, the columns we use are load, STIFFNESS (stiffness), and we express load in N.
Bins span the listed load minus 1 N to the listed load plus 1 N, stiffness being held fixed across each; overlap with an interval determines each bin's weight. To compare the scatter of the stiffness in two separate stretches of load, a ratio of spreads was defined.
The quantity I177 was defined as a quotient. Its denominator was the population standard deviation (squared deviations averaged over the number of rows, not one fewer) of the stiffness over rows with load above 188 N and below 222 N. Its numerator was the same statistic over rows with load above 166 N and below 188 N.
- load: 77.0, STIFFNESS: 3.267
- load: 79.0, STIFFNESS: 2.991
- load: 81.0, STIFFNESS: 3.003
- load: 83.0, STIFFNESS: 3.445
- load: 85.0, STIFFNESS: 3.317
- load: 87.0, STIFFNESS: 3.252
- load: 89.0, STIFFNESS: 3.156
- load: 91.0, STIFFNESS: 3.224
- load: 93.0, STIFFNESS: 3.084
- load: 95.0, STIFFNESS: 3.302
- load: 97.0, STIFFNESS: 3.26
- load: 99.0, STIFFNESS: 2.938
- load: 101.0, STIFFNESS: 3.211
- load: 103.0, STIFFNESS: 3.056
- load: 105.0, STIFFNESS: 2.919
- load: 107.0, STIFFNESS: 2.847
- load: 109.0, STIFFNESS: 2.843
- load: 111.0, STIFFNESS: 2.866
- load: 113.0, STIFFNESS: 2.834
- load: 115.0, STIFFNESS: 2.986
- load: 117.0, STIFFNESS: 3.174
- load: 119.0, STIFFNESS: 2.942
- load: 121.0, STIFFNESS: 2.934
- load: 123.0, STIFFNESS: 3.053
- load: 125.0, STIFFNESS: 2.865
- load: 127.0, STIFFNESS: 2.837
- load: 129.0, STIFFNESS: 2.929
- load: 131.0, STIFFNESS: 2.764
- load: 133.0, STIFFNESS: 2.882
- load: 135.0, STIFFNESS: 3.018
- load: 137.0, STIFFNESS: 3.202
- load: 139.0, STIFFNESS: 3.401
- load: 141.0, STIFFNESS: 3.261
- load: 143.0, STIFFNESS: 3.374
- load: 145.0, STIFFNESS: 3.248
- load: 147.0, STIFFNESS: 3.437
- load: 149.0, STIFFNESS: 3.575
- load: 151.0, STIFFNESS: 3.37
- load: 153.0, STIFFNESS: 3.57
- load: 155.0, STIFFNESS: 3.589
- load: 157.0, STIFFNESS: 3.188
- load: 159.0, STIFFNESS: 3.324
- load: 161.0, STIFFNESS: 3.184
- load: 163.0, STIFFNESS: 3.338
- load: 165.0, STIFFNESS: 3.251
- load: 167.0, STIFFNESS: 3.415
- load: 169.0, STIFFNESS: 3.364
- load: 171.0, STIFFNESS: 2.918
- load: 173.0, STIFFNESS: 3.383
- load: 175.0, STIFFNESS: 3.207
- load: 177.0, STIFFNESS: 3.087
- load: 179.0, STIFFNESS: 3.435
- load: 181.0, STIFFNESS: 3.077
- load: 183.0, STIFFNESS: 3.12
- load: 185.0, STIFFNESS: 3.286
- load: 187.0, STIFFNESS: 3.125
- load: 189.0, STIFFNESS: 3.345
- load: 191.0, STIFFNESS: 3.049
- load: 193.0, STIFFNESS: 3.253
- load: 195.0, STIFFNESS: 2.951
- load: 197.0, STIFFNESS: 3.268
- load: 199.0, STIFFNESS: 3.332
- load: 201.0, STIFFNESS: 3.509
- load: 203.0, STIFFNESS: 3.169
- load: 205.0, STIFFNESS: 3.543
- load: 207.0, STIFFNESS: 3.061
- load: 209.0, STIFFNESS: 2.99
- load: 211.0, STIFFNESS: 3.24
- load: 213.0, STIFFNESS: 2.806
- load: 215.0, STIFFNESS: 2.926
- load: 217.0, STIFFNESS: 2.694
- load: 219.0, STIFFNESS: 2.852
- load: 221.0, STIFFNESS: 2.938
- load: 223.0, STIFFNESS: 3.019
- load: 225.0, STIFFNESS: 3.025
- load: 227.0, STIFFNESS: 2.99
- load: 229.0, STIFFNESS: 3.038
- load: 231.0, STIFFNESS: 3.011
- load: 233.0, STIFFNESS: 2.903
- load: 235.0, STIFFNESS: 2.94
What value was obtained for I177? 0.68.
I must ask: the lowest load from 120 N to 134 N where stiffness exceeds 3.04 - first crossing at 123.0 N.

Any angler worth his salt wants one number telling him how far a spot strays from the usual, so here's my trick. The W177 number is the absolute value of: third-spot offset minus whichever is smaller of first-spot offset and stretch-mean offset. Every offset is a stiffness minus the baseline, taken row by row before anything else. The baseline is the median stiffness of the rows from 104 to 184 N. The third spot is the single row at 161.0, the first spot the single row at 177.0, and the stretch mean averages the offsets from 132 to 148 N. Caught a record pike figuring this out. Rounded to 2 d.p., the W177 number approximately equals 0.10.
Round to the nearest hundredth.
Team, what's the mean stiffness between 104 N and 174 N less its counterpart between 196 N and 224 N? 0.05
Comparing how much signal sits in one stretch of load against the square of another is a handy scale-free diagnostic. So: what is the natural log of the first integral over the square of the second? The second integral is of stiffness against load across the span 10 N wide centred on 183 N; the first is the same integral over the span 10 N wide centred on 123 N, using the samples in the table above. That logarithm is -3.6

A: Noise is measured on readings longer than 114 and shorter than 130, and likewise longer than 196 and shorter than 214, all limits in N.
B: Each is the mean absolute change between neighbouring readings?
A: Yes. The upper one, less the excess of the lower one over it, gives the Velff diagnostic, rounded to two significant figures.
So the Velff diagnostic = 0.43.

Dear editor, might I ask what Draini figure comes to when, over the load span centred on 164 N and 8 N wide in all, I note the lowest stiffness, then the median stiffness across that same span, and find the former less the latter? -0.11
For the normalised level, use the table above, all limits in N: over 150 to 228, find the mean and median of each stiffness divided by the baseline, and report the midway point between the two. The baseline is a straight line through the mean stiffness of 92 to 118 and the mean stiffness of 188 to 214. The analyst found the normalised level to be 1.01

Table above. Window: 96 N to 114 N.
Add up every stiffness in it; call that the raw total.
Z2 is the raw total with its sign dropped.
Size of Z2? 27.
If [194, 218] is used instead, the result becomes 37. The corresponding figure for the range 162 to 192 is 48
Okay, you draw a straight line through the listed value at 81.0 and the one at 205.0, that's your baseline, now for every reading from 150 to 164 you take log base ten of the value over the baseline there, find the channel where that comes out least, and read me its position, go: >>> 161.0 N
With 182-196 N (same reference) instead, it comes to 195.0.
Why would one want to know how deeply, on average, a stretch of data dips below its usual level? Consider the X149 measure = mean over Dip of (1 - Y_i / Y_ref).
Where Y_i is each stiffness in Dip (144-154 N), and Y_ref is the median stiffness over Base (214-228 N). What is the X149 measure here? -0.17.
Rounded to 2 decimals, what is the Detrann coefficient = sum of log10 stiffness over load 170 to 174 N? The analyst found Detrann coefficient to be 0.99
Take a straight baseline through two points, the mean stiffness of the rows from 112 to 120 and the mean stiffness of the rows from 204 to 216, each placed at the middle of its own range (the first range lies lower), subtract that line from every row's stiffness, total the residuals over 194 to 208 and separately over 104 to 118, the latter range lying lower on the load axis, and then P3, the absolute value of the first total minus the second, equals 1.62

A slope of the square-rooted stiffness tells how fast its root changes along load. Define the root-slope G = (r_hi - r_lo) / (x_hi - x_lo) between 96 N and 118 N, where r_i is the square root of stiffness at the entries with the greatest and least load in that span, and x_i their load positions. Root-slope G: -0.0012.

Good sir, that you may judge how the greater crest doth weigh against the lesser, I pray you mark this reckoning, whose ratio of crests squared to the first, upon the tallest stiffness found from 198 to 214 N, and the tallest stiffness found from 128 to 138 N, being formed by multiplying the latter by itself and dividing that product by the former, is 2.9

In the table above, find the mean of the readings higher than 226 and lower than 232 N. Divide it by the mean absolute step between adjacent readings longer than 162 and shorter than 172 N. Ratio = 16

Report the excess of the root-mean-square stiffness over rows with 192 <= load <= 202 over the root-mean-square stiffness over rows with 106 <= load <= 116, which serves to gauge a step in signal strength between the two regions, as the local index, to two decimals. 0.39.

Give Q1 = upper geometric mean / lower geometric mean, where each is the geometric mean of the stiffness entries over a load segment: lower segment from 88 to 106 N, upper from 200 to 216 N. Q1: 1.01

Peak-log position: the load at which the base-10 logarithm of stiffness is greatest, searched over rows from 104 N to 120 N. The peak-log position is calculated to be 117.0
